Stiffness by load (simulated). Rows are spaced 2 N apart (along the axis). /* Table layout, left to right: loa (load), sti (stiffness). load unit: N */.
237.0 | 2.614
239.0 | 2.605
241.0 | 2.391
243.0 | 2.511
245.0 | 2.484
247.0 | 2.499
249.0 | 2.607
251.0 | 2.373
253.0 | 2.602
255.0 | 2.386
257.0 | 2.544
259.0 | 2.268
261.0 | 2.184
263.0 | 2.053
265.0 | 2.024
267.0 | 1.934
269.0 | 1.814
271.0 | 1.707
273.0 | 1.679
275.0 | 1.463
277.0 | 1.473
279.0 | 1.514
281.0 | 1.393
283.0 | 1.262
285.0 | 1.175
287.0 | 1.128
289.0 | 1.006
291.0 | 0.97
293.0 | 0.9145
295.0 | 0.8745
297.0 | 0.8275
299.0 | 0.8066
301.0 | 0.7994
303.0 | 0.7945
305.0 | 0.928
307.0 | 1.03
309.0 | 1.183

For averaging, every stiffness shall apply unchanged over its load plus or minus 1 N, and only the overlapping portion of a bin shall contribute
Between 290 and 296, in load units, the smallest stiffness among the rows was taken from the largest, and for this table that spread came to 0.10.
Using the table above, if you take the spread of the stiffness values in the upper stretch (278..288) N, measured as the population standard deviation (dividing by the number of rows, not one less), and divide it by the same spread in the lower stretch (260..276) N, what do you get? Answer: 0.64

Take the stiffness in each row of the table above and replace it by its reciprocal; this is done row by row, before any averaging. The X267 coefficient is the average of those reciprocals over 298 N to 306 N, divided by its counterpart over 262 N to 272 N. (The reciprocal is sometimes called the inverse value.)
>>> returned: 2.3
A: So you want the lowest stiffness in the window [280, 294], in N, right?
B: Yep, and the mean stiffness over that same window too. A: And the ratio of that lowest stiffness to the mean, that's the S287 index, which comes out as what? 0.82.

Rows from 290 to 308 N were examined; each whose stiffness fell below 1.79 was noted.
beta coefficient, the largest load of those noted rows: 307.0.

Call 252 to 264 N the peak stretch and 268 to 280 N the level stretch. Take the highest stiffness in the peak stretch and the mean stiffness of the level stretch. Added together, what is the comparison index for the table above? 4.2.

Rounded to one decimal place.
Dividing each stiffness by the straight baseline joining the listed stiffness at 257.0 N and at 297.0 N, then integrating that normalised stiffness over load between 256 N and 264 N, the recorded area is 7.5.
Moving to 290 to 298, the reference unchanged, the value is 7.5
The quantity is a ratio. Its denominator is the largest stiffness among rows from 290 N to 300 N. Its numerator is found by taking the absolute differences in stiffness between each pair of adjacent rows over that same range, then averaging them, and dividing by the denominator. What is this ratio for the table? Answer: 0.042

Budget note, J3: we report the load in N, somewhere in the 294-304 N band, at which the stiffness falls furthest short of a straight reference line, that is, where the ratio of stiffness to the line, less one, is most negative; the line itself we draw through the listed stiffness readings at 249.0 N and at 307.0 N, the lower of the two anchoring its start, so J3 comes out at 297.0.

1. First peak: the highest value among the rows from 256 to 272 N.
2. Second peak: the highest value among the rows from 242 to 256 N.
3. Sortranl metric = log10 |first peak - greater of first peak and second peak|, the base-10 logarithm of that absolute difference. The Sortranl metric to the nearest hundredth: -1.20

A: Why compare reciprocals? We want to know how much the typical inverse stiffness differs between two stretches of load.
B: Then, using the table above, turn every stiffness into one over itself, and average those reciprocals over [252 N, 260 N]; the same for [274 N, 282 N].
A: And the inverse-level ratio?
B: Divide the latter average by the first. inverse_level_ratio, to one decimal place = 1.7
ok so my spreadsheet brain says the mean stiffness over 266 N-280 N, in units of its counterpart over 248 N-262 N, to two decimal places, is 0.68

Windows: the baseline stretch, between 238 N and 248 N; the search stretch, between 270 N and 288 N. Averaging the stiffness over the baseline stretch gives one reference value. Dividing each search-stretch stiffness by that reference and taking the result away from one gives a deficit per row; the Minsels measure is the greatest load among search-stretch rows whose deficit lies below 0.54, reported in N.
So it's 285.0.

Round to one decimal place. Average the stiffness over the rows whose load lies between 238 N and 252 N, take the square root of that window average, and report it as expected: 1.6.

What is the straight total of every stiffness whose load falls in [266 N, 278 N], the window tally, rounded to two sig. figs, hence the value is 10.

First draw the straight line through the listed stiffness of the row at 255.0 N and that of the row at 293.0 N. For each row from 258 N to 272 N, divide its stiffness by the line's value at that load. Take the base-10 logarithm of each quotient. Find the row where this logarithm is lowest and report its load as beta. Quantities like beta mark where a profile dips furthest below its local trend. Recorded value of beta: 271.0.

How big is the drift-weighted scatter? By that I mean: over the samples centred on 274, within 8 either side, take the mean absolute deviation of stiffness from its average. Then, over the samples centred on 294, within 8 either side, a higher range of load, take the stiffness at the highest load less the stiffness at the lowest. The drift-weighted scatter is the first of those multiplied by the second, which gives -0.05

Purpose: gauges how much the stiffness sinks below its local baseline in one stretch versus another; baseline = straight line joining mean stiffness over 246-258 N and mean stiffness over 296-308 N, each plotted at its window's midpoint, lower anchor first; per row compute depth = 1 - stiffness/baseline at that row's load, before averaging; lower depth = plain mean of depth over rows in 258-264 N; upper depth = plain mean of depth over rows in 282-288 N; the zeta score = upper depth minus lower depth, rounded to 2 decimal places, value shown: 0.15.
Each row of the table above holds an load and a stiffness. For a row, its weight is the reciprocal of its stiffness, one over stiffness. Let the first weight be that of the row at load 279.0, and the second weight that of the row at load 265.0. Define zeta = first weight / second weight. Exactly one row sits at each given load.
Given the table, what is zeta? 1.34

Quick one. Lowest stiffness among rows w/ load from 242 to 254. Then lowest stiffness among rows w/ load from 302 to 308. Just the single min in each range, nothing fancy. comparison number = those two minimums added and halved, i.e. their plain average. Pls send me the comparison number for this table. 1.58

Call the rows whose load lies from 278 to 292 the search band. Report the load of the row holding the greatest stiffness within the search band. 279.0 N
